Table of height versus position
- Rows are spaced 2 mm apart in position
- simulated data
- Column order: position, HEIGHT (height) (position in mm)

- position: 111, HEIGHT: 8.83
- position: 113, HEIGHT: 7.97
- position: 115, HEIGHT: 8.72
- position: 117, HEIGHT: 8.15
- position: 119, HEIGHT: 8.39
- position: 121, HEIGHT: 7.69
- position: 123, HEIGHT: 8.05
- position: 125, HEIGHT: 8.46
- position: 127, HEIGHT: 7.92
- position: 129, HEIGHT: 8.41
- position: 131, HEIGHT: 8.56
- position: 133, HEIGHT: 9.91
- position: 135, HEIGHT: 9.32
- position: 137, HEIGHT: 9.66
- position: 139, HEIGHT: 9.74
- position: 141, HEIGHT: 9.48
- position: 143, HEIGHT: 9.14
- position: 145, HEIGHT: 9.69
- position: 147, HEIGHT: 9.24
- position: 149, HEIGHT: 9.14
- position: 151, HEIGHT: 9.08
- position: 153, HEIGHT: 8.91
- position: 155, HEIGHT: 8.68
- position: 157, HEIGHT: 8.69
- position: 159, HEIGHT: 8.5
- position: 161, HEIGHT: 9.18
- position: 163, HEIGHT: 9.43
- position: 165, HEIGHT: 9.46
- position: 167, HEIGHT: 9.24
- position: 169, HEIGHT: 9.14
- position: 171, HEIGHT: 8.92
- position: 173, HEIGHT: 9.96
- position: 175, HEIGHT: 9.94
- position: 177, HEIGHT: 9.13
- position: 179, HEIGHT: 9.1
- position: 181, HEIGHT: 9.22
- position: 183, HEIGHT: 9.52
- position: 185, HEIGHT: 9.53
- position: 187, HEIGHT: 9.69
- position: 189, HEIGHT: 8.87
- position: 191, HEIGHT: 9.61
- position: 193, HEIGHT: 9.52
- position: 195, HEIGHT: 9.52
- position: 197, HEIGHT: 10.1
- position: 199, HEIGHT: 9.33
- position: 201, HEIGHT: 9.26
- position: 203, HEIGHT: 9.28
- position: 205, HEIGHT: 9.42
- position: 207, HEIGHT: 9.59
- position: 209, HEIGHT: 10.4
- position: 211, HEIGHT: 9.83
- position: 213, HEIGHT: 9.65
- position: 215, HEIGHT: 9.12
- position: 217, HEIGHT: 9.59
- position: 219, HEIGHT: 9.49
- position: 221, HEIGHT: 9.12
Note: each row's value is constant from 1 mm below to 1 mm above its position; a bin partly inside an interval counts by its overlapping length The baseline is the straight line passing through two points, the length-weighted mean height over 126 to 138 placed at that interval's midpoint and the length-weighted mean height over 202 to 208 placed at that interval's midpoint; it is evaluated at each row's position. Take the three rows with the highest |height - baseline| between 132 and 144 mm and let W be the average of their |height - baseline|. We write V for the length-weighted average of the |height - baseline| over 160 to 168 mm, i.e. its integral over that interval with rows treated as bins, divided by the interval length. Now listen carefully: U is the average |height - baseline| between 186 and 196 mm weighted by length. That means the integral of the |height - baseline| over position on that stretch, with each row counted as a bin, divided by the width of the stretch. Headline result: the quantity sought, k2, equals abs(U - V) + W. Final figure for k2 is 0.90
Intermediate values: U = 0.28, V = 0.2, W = 0.78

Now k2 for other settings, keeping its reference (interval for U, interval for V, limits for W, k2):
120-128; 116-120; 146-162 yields 0.78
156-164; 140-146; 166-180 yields 0.64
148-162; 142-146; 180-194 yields 0.49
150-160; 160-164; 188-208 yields 0.67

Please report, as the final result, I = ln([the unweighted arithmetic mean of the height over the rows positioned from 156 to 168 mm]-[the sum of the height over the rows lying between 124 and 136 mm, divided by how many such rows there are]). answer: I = -1.14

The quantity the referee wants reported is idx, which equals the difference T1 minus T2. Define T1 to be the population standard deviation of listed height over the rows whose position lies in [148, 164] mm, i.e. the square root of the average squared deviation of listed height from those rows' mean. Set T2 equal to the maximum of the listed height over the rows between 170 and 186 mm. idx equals -9.7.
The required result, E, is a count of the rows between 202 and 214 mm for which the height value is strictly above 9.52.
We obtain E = 4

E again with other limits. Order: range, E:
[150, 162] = 0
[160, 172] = 0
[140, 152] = 1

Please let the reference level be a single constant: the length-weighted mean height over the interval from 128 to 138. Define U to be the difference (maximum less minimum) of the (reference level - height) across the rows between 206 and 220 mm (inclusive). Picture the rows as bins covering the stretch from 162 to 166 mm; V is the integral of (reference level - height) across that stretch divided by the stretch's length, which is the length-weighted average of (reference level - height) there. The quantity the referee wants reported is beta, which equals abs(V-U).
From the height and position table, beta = 1.6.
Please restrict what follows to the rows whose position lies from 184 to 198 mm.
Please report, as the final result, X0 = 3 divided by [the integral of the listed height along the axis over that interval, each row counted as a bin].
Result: 0.02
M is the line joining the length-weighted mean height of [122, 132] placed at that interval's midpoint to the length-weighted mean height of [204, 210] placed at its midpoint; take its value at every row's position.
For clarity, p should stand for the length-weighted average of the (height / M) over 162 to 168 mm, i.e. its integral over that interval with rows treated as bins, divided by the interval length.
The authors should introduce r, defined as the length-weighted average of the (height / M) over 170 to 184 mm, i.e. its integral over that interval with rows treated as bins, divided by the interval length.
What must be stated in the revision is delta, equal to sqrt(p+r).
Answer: 1.44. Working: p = 1.04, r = 1.02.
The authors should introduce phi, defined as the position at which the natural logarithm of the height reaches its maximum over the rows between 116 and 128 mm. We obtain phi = 125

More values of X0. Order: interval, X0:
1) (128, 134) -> 0.06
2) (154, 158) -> 0.09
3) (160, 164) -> 0.08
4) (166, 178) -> 0.03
